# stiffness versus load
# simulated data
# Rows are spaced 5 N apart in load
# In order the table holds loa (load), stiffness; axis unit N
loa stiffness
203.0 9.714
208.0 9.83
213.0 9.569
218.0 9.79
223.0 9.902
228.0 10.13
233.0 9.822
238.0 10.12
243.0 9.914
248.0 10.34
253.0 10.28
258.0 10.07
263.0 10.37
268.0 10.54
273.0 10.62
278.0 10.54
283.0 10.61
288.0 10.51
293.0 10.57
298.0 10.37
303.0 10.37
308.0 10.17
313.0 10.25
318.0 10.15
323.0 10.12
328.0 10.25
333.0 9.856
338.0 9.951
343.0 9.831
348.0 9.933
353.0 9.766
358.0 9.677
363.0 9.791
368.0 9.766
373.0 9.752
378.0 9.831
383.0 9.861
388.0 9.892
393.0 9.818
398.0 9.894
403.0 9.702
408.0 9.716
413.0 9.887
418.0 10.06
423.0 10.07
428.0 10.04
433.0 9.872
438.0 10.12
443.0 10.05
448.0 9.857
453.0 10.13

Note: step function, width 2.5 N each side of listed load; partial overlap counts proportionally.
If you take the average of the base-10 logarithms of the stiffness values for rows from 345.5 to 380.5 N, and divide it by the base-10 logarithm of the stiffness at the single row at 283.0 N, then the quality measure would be 0.97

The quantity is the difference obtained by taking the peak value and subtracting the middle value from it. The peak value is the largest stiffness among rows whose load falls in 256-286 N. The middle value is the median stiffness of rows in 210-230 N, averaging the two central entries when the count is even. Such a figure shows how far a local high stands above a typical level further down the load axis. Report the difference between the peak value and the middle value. 0.77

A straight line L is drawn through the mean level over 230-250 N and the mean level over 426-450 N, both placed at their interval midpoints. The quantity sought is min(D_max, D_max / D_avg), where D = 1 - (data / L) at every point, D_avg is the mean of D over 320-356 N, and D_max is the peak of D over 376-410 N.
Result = 0.0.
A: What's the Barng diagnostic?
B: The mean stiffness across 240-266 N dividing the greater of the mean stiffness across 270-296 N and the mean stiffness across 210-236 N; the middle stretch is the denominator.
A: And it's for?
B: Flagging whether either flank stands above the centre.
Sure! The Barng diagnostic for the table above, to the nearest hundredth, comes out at 1.04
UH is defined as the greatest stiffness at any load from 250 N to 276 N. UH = 10.62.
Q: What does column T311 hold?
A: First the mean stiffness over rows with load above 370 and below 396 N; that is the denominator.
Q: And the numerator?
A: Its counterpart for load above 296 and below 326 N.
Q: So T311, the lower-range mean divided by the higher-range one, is 1.041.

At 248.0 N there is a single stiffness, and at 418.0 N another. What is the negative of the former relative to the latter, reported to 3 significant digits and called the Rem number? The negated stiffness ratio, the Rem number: -1.03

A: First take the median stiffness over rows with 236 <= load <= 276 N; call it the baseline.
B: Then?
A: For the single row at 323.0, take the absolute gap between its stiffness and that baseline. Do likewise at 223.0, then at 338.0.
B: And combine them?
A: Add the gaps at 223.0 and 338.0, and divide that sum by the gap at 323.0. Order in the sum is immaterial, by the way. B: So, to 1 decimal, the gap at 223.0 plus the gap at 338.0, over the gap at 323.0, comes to 4.0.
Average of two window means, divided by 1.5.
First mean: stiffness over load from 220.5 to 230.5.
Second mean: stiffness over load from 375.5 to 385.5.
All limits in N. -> 6.6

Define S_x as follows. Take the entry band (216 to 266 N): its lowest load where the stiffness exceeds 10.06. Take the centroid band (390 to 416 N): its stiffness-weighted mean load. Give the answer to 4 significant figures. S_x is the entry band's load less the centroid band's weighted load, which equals -175.0 N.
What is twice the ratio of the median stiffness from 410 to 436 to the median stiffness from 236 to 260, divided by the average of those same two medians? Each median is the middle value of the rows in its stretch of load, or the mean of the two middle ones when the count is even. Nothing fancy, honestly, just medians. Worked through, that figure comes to 0.197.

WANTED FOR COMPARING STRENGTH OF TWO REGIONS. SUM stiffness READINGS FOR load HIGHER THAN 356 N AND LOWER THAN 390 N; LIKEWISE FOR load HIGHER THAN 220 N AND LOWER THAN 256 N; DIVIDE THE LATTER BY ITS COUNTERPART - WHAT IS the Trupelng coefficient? 1.03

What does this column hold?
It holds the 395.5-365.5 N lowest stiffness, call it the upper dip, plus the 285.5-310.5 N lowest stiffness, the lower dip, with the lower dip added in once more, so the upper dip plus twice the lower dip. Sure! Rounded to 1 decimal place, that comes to 30.1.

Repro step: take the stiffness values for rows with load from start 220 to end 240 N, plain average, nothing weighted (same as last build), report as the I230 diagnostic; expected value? 9.99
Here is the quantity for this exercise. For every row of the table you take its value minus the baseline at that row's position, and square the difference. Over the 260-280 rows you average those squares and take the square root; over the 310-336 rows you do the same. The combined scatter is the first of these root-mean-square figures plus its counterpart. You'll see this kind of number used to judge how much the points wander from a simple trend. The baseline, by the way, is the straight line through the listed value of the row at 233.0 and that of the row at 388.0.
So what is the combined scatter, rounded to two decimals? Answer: 0.99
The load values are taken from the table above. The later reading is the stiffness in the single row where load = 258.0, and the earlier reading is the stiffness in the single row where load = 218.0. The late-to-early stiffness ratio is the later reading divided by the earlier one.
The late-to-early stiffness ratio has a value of 1.03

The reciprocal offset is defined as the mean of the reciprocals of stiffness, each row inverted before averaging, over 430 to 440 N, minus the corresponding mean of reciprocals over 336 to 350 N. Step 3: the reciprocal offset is -0.0009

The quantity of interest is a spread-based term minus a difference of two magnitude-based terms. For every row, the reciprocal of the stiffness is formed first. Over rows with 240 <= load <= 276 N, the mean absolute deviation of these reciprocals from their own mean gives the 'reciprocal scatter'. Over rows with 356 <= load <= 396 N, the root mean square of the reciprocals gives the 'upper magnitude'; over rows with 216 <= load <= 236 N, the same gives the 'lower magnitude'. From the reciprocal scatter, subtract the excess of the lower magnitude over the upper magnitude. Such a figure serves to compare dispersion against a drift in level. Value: 0.0029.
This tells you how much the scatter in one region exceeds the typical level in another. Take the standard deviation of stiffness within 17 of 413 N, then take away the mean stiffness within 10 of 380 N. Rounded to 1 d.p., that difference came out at -9.7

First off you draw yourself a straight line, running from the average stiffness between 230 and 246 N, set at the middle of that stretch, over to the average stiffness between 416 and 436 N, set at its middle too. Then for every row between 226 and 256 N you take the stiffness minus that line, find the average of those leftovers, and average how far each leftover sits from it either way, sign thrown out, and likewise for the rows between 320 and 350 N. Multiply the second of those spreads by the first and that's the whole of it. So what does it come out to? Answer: 0.020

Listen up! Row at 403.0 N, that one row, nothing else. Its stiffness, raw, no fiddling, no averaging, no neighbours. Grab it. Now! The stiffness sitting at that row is 9.702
